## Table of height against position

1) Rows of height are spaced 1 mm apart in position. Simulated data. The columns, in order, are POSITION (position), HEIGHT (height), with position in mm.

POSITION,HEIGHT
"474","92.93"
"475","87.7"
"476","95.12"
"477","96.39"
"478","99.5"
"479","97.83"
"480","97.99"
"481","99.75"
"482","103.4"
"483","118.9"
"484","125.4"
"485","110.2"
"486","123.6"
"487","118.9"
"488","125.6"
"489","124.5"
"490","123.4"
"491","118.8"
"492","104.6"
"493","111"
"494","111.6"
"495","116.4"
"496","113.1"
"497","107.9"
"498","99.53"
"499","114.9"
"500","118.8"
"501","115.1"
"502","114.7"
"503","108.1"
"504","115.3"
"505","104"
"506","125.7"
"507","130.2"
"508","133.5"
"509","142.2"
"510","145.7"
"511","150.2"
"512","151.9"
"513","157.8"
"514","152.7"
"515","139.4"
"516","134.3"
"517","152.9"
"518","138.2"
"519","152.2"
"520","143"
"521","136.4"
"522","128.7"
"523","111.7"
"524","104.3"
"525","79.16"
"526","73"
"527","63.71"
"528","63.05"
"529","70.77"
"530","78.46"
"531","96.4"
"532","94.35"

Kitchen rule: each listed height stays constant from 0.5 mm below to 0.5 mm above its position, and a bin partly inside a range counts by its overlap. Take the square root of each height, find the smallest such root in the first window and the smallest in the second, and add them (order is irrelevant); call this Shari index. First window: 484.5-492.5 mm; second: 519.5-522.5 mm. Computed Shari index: 21.6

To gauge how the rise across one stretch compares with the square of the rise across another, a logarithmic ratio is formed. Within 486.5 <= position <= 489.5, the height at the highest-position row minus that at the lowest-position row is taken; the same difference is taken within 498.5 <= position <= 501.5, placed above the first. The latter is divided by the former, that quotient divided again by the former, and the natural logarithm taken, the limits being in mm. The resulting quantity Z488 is -5.1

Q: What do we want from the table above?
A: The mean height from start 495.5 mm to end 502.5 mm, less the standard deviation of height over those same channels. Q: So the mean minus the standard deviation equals 106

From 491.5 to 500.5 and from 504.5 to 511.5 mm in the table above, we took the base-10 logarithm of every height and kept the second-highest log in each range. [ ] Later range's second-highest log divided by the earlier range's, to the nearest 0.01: 1.05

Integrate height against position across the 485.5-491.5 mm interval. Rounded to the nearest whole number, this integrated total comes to 735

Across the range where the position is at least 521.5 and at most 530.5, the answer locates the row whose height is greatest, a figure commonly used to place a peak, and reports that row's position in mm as 522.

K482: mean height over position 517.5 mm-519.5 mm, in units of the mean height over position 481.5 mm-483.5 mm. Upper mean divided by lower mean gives 1.31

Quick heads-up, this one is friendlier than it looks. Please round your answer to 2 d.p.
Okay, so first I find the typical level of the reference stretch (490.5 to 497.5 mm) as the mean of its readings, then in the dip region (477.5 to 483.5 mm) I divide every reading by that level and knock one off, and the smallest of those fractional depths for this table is -0.13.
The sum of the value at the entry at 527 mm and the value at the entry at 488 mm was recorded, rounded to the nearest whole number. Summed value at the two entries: 189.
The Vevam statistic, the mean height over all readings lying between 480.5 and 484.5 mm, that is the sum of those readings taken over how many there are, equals 112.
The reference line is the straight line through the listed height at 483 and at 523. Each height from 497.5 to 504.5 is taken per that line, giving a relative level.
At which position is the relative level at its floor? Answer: 498 mm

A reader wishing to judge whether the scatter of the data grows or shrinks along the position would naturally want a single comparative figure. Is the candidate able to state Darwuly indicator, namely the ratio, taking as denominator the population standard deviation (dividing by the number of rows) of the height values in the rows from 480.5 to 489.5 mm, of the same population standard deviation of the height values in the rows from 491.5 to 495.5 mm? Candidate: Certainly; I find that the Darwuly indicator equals 0.45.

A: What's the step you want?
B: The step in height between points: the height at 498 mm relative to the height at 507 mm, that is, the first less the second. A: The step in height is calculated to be -31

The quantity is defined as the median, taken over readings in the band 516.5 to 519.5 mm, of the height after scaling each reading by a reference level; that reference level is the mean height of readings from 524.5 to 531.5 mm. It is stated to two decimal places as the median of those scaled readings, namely 2.03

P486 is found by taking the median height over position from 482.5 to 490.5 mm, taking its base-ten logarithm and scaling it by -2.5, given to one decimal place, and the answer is -5.2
